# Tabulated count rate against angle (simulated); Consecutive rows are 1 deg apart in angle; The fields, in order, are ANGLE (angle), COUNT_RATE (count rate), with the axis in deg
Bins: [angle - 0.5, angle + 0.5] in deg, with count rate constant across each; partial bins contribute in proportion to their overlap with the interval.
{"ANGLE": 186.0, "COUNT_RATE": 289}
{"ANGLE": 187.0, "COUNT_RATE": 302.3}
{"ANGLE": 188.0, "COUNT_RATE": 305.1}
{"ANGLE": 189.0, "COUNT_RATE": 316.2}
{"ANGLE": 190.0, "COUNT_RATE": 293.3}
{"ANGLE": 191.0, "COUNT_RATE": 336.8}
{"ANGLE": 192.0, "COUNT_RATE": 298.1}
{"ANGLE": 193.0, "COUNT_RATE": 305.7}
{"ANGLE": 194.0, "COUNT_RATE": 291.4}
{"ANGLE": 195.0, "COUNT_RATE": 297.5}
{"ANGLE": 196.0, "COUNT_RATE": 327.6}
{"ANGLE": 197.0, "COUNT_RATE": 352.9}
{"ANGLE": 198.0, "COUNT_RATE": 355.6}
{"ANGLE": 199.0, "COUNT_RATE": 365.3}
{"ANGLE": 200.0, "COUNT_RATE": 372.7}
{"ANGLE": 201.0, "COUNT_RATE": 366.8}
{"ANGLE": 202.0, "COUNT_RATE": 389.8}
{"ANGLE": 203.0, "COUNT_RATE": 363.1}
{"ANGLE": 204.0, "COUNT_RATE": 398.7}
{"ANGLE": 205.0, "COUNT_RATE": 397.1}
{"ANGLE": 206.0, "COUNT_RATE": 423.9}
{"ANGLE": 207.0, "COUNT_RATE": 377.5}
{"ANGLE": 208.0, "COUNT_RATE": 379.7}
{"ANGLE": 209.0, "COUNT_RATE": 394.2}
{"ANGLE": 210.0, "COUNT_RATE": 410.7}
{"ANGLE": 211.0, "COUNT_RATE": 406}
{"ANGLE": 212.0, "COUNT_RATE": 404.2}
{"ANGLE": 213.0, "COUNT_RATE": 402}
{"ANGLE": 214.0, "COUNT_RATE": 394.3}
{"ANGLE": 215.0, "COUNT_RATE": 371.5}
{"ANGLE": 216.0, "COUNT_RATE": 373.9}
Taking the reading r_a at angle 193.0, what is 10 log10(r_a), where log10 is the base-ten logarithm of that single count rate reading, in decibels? 24.9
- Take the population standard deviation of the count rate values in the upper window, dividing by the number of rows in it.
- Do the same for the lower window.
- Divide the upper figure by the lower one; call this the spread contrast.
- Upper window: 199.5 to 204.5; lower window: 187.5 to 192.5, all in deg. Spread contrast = 0.89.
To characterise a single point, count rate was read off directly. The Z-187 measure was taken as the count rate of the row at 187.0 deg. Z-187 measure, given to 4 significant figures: 302.3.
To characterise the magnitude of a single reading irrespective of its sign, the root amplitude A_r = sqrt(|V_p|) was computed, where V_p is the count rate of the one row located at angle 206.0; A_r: 20.6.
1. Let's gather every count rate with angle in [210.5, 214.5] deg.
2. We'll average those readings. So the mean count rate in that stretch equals 402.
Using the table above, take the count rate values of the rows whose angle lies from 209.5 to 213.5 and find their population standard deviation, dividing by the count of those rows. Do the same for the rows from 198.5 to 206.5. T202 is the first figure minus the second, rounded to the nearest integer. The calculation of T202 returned -17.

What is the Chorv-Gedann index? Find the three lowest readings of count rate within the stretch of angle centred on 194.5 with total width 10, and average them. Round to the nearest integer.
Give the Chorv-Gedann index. 294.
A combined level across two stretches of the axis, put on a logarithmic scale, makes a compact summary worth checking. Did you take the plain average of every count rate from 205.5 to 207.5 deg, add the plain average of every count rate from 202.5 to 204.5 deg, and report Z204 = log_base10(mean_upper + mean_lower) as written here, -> 2.89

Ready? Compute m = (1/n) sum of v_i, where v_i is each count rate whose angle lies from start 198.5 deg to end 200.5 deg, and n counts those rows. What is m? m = 369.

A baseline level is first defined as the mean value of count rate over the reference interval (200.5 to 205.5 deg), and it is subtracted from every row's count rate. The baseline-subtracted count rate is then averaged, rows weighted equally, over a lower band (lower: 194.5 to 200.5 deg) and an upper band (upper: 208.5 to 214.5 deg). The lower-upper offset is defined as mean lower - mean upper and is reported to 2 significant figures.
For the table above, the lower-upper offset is -57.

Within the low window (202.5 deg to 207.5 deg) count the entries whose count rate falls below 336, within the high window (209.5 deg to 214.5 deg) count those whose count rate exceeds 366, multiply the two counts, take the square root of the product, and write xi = 0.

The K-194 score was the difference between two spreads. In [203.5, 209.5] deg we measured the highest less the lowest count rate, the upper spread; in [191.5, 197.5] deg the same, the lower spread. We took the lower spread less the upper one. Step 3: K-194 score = 15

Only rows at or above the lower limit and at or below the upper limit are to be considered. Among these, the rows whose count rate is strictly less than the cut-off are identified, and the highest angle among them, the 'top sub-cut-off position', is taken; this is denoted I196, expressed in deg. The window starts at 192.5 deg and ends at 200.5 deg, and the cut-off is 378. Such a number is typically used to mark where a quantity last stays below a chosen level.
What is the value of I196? 200.0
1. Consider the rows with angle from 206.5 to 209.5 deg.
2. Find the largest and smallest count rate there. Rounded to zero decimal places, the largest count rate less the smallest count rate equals 17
